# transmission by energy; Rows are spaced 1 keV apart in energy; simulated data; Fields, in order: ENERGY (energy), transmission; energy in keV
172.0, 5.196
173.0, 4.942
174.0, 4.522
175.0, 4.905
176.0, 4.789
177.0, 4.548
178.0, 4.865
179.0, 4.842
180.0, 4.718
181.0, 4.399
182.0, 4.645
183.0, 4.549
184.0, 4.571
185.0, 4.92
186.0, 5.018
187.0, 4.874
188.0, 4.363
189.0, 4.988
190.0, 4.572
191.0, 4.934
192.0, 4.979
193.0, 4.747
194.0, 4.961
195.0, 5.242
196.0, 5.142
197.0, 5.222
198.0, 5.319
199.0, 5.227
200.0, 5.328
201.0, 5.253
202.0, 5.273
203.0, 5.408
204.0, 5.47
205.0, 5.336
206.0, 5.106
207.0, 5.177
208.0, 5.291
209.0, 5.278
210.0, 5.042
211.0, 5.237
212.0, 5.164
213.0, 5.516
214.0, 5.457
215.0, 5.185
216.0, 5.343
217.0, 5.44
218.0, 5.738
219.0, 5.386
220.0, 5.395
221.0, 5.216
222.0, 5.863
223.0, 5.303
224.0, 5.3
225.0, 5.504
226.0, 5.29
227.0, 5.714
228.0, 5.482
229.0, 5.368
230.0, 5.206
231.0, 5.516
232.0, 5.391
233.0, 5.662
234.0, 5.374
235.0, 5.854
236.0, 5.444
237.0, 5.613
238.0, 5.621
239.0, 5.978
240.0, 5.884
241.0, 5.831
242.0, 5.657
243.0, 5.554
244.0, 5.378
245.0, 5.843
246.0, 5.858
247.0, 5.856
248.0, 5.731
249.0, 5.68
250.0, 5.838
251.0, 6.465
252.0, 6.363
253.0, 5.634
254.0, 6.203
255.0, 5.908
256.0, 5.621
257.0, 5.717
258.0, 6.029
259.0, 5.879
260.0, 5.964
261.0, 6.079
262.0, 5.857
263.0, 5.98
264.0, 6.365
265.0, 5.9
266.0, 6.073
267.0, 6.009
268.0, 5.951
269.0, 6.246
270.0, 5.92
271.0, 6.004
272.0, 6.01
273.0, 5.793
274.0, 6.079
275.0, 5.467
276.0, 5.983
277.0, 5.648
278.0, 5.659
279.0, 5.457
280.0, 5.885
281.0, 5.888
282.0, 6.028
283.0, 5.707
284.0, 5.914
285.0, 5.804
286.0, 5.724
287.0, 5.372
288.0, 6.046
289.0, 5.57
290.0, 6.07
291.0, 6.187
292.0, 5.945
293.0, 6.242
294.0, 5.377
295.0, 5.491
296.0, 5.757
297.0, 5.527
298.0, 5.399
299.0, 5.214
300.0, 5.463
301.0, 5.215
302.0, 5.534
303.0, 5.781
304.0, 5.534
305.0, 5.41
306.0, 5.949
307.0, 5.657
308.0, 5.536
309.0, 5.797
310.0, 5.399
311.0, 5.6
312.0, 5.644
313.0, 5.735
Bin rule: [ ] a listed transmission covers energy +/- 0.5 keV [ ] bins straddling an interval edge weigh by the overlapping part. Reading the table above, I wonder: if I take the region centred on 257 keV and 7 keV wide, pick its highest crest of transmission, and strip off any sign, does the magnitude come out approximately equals 6.20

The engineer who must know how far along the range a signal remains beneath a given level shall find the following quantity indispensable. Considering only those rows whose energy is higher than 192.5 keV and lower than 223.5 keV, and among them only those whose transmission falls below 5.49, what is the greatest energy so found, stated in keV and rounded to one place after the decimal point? 223.0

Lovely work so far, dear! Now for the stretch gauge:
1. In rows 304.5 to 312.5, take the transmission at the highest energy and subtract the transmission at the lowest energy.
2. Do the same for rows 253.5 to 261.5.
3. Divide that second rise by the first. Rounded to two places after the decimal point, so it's -0.53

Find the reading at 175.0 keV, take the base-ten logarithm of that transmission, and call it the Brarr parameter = 0.69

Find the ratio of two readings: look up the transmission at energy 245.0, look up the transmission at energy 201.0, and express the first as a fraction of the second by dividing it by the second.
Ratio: 1.11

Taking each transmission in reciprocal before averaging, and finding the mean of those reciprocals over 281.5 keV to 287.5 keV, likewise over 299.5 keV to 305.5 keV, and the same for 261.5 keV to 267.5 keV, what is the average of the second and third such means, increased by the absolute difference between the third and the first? 0.18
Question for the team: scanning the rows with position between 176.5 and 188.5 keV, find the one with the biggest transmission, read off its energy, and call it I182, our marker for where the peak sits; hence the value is 186.0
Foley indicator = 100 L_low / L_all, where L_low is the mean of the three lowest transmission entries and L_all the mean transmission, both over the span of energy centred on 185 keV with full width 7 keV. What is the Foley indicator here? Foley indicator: 95.5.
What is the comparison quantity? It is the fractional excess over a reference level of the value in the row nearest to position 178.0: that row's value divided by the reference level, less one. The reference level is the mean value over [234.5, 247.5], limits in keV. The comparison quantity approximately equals -0.15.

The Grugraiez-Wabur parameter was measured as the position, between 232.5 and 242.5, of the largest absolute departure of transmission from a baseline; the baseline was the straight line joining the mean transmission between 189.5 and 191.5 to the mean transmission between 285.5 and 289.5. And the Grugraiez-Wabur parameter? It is 239.0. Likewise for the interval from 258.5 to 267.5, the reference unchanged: 264.0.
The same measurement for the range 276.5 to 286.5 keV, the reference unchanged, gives 282.0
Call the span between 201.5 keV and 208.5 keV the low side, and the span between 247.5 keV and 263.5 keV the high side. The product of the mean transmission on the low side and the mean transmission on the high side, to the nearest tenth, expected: 31.4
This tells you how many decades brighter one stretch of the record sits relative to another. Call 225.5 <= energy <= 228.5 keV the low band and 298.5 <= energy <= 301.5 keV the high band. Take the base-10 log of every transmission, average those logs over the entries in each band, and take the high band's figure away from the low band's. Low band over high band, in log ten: 0.016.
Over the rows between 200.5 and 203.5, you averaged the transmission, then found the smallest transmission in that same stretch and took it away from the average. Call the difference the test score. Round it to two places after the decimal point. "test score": 0.06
